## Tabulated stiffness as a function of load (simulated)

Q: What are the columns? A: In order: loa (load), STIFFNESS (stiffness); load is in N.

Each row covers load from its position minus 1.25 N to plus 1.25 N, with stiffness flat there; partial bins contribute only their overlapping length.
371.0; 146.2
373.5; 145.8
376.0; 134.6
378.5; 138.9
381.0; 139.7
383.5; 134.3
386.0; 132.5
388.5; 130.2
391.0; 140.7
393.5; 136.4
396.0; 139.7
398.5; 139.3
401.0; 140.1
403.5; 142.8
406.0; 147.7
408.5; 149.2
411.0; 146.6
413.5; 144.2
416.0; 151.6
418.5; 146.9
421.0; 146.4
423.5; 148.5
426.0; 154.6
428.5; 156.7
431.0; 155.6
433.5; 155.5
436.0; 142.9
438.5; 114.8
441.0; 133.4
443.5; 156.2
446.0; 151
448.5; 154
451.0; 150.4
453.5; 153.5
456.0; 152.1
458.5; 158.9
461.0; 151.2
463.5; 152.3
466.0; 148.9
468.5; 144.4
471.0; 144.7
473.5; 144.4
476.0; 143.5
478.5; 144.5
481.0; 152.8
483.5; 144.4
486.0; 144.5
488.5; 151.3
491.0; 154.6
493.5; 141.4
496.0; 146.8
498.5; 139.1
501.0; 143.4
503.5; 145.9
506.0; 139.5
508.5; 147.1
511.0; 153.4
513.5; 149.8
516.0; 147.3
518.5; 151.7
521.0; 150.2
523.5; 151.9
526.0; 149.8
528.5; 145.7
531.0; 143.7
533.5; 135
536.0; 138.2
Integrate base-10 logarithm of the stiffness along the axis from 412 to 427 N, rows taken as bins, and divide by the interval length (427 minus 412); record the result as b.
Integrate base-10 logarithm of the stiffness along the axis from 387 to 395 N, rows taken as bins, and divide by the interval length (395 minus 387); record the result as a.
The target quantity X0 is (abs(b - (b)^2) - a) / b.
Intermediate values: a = 2.13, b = 2.17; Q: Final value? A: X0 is 0.19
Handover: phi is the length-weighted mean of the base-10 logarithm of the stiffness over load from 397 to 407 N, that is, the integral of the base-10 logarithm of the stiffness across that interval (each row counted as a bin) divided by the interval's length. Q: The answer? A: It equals 2.15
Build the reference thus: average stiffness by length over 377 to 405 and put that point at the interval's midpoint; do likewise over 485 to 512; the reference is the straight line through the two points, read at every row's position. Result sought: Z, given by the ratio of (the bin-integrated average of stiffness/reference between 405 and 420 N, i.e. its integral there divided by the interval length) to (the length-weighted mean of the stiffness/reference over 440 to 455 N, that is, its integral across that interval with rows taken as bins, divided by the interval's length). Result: 1.00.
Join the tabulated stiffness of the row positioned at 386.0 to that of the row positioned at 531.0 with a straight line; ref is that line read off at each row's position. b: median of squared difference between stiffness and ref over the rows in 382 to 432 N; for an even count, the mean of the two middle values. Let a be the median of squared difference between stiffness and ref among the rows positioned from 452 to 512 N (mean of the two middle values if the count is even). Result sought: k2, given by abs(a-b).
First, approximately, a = 31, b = 109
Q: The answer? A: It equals 77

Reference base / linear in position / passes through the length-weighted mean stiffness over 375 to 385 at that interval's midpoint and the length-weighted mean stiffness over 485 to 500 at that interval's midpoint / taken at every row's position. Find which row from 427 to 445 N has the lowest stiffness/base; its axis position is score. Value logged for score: 438.5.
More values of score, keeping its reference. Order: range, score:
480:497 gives 493.5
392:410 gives 393.5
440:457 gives 441.0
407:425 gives 413.5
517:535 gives 533.5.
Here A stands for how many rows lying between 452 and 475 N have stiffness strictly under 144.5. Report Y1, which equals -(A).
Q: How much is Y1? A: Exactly -2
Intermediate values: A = 2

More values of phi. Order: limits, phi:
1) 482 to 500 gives 2.16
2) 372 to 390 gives 2.14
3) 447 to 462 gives 2.19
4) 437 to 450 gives 2.15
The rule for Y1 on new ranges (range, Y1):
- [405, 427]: -1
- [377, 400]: -9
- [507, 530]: 0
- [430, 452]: -3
